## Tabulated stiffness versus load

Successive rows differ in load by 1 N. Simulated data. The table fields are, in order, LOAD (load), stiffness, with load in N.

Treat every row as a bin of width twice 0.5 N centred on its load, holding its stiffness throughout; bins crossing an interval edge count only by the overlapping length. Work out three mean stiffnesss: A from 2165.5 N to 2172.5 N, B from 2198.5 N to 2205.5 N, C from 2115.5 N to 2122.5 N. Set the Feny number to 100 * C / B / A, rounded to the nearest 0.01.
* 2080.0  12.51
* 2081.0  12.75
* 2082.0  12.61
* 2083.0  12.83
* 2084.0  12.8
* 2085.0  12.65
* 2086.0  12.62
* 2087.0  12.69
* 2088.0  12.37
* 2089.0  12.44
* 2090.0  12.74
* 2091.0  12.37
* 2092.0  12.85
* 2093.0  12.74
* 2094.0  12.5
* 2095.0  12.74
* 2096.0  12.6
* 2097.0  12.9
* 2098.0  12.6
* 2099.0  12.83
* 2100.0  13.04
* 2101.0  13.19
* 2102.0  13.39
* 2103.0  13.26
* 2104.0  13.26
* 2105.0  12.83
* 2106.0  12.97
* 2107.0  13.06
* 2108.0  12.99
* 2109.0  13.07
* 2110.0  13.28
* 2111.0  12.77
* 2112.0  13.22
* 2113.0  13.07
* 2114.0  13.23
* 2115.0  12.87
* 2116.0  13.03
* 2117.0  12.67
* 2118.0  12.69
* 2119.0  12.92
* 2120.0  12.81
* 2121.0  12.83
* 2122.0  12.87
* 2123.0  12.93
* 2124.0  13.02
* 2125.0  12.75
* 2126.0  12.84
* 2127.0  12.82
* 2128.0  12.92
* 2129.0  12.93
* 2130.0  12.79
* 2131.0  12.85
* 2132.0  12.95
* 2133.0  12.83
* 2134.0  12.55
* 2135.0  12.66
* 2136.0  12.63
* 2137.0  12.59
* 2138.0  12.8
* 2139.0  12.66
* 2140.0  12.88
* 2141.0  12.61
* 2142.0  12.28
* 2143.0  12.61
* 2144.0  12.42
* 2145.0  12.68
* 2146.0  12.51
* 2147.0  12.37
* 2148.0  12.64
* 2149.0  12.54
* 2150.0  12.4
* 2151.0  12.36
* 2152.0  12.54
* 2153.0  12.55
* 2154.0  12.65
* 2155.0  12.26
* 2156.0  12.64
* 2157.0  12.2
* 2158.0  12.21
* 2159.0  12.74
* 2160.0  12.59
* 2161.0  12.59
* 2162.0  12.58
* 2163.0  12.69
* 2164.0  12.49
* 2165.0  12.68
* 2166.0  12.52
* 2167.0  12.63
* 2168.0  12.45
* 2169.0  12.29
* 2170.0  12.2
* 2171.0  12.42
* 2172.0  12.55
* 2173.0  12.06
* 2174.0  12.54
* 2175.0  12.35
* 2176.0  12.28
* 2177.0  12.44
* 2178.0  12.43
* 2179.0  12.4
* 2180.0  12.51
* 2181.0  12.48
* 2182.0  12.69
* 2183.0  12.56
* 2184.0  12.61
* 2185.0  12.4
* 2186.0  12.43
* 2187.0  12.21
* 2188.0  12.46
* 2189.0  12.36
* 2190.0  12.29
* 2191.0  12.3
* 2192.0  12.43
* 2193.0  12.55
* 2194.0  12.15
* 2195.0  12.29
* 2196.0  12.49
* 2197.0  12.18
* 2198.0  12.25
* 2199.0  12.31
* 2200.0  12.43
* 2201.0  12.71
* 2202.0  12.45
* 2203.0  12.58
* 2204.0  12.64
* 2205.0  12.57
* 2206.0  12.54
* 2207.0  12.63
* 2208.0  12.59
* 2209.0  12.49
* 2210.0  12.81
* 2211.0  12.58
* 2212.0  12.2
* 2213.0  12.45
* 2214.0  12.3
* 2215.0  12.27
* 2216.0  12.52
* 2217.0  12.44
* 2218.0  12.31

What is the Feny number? 8.24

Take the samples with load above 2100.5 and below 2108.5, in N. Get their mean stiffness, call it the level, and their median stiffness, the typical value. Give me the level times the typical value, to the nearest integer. 172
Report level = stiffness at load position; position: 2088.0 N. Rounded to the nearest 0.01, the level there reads 12.37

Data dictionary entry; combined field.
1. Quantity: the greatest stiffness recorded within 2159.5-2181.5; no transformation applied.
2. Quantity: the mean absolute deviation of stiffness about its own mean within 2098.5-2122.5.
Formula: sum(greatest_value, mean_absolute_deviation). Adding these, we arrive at 12.9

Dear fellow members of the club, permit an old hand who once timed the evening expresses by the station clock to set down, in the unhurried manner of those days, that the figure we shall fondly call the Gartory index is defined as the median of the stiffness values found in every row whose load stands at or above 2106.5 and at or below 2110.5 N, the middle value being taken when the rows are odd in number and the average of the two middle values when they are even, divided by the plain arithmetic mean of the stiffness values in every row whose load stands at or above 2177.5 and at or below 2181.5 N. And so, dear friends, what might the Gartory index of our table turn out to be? 1.05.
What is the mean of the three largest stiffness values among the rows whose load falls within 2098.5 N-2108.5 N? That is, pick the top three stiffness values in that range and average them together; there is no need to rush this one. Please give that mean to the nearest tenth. 13.3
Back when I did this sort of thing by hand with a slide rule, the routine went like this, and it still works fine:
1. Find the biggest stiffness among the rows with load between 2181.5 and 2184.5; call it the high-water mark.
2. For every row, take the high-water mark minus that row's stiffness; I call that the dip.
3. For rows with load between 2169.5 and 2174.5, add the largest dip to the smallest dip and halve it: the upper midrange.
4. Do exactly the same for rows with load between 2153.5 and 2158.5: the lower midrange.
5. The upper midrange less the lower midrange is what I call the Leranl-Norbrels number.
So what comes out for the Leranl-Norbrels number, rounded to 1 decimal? 0.1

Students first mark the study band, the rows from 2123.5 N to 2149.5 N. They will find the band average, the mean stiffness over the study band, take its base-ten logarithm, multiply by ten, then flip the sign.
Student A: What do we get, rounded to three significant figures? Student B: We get -11.0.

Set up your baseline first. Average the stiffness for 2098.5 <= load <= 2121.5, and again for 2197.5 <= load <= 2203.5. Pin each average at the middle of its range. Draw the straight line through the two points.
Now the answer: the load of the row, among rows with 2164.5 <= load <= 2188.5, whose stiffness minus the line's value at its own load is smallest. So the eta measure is 2173.0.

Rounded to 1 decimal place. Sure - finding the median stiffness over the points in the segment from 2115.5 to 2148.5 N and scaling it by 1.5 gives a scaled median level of 19.2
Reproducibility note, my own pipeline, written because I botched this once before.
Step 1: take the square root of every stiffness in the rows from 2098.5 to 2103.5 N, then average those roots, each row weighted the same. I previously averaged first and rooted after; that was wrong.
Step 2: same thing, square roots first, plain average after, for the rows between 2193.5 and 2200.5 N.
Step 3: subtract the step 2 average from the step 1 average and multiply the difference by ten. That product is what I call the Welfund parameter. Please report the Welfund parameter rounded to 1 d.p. 1.2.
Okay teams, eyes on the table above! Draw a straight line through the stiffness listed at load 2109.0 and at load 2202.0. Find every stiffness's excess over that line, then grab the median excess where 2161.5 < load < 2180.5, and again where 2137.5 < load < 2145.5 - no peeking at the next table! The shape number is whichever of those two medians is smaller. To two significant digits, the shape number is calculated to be -0.22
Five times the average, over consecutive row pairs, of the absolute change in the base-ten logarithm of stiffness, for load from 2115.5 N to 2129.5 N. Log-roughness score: 0.018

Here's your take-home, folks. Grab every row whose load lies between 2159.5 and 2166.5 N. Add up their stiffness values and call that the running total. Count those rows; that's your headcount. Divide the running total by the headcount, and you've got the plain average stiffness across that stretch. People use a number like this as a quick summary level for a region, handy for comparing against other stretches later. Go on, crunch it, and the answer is 12.6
